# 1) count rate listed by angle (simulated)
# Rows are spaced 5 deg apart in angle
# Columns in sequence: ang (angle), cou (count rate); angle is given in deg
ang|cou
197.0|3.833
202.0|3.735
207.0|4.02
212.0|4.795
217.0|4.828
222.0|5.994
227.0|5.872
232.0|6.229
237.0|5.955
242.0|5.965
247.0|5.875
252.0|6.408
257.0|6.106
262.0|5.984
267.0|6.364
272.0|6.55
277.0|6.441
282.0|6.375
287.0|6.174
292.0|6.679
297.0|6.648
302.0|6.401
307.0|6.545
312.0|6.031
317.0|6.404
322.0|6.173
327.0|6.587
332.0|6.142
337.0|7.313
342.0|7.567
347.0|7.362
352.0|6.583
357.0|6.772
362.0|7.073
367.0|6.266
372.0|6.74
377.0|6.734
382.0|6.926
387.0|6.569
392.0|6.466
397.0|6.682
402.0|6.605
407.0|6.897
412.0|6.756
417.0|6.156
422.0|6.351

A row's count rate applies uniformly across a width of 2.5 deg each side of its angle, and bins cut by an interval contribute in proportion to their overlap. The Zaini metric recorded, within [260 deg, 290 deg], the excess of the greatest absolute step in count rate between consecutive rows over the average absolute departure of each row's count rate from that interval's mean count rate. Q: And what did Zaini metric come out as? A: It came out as 0.2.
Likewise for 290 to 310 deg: 0.2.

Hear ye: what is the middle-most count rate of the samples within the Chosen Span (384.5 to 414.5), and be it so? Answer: 6.64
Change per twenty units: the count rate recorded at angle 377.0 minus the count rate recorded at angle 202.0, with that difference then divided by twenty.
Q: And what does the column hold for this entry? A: 0.15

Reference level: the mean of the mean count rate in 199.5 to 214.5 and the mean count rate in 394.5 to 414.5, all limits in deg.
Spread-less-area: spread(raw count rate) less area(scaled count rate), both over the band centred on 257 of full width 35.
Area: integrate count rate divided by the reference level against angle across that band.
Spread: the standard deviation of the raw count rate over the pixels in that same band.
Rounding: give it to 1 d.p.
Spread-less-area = -39.4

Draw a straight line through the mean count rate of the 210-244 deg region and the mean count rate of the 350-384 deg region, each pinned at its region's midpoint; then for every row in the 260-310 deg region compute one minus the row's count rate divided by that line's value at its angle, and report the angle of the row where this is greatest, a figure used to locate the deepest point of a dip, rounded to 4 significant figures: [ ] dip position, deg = 287.0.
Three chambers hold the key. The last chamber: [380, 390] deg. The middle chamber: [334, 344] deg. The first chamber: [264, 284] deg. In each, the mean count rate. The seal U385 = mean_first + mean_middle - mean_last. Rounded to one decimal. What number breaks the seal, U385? 7.1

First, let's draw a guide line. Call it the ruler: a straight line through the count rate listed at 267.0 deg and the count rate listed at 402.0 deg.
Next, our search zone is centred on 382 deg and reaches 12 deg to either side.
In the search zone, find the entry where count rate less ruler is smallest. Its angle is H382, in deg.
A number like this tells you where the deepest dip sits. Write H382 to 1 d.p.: 392.0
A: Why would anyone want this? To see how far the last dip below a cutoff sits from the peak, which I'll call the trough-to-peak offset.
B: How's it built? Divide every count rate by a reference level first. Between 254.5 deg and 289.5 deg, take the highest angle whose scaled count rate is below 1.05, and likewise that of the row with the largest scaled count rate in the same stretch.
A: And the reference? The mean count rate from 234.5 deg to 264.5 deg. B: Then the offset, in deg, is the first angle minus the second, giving 15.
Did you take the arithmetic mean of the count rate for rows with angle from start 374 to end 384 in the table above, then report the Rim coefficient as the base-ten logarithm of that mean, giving 0.834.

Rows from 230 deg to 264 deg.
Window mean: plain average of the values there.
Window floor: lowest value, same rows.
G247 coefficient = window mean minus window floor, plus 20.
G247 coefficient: 20.2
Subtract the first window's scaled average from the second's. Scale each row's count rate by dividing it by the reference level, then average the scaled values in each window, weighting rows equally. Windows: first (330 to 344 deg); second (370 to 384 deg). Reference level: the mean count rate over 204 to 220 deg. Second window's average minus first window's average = -0.05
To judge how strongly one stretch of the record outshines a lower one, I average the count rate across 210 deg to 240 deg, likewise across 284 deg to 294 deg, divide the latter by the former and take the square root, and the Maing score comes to 1.07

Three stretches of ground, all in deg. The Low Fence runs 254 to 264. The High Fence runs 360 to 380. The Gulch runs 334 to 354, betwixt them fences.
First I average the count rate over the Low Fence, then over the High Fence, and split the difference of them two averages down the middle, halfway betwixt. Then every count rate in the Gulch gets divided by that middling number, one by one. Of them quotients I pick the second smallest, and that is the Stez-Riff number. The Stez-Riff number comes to 1.15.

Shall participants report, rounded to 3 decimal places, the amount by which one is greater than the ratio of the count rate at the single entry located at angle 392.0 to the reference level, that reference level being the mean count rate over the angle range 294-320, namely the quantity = -0.009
